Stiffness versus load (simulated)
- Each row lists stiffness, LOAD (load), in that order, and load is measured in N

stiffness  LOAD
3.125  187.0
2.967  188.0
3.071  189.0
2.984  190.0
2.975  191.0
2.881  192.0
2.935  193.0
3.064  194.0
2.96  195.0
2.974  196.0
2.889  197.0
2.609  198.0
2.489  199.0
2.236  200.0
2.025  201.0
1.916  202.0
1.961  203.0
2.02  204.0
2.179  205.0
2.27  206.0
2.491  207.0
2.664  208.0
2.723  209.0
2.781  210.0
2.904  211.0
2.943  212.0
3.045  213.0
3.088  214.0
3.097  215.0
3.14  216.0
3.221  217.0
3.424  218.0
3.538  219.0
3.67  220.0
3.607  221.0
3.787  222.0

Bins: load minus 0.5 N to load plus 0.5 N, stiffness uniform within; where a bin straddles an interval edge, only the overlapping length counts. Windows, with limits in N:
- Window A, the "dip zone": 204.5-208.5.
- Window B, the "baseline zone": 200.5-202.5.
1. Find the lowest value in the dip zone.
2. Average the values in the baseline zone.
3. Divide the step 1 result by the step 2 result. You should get 1.11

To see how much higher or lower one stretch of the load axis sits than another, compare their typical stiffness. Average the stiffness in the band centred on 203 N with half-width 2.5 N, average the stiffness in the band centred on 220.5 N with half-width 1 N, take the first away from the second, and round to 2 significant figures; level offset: 1.6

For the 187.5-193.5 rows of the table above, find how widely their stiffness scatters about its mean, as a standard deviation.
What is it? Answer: 0.06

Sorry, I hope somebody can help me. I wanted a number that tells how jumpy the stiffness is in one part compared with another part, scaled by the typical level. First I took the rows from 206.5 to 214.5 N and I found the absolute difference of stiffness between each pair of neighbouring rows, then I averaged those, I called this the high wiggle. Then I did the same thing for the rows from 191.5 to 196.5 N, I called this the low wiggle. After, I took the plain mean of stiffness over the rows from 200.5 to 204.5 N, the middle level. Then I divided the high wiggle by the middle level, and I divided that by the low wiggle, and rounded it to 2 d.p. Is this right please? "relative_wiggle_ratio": 0.57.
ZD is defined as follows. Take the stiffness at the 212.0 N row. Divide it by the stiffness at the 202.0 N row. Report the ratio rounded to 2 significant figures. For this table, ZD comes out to 1.5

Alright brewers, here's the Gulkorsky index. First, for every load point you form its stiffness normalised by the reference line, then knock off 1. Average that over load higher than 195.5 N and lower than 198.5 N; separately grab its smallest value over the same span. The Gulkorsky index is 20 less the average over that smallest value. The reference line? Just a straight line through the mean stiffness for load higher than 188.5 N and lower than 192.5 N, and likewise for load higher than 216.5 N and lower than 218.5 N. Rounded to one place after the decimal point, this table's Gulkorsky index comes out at 19.5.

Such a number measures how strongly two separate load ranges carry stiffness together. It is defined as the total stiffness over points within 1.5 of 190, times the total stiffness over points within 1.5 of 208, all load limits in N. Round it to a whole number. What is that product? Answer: 71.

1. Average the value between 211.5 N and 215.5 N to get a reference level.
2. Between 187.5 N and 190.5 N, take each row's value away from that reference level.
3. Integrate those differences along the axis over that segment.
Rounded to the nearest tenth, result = 0.1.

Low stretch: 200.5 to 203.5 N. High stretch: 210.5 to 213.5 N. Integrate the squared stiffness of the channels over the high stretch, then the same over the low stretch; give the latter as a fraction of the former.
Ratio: 0.44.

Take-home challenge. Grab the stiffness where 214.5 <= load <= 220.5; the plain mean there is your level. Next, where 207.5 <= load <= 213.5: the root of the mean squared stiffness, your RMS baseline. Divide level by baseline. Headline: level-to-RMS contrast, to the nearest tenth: 1.2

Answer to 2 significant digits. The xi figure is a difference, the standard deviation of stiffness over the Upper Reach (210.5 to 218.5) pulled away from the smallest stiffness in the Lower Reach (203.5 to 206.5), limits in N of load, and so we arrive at 1.9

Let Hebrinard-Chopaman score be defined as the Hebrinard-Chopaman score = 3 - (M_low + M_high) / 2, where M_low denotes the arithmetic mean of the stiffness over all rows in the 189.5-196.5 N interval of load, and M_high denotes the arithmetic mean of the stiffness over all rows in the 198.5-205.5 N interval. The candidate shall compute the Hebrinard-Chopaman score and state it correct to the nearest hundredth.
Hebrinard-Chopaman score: 0.46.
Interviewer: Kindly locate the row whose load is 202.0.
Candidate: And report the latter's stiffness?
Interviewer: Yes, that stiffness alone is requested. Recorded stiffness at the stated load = 1.916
